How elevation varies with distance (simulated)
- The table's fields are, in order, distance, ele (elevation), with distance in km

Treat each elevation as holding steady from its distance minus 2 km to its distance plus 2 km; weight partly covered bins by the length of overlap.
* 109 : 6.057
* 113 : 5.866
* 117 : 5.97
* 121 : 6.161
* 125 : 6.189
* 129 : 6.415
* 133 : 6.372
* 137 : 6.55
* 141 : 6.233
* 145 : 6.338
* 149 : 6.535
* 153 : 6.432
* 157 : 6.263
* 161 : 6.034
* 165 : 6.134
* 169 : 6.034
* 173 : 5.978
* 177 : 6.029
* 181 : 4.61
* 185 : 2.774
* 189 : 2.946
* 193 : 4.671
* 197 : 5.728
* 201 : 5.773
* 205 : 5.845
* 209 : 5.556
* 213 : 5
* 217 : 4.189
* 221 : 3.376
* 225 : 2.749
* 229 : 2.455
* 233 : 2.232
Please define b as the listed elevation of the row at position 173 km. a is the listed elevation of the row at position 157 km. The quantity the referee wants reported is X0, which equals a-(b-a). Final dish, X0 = 6.5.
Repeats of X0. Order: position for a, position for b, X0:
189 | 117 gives -0.1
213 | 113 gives 4.1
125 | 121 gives 6.2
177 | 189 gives 9.1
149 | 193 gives 8.4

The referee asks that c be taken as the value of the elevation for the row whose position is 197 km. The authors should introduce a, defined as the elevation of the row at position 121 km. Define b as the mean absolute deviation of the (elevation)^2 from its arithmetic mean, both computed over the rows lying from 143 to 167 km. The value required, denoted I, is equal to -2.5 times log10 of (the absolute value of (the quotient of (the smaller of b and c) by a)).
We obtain 1.3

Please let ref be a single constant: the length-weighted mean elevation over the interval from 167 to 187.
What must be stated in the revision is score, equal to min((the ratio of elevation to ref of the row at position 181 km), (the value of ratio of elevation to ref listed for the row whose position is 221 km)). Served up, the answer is 0.66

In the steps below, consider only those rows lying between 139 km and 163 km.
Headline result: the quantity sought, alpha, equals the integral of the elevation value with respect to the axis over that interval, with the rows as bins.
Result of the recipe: 151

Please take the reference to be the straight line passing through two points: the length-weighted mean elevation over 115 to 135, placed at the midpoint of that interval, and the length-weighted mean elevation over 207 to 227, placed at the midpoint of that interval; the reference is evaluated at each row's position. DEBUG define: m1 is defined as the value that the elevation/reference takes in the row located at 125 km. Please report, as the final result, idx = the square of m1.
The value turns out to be 1.0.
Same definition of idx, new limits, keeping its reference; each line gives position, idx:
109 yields 0.8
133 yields 1.1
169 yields 1.3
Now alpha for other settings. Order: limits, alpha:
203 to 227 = 107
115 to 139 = 151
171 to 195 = 108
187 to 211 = 122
